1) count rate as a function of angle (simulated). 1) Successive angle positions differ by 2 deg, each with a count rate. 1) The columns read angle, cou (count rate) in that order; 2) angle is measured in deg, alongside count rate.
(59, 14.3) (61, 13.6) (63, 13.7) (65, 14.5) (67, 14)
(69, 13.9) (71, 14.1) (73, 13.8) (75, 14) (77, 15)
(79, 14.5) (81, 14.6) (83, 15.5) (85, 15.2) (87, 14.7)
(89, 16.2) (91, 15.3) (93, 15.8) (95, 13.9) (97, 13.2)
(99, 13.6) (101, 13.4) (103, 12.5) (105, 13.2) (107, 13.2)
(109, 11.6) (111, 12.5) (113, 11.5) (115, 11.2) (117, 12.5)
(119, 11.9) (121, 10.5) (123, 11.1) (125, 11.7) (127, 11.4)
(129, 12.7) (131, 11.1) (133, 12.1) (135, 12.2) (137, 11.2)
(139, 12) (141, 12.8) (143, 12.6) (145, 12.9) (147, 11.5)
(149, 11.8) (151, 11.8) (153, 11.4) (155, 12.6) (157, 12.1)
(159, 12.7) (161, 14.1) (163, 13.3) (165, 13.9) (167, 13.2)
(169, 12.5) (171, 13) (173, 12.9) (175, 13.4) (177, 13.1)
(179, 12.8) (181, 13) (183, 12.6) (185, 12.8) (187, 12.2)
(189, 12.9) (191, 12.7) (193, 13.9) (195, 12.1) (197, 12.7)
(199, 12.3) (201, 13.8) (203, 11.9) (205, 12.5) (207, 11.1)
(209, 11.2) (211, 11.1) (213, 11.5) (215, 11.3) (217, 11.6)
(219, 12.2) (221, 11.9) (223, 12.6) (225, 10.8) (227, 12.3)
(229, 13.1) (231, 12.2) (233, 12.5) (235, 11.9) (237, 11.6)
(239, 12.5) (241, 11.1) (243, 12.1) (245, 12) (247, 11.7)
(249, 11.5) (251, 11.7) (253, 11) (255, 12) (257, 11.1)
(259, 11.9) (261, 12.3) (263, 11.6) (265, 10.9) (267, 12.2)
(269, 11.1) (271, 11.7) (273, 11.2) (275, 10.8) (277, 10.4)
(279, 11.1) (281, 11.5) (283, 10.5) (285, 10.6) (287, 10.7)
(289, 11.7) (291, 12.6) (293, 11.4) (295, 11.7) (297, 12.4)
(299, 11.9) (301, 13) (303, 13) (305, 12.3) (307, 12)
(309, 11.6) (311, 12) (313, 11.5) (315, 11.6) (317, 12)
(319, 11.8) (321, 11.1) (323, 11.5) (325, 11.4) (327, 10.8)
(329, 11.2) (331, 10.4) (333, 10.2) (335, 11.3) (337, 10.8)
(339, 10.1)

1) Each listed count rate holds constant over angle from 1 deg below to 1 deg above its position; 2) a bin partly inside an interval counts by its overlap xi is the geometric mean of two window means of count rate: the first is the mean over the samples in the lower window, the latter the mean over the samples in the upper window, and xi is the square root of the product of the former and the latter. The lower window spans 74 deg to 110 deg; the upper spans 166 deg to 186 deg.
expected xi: 13.5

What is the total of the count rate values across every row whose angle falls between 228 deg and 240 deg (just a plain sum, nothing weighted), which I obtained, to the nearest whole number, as 74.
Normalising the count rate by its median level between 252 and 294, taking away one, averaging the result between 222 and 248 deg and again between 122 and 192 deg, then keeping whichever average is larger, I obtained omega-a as 0.11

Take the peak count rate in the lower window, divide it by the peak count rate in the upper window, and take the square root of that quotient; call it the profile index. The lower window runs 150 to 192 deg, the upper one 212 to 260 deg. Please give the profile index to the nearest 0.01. 1.04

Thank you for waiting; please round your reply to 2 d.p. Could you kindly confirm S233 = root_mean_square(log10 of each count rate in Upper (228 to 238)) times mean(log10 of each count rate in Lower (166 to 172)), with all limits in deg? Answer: 1.21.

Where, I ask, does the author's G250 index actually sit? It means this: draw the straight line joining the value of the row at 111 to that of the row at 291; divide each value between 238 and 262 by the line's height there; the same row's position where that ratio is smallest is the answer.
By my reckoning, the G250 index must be 253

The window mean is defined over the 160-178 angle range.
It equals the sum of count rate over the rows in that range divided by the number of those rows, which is 13.3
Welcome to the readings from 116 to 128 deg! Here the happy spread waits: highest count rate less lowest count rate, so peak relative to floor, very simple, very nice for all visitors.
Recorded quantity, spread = 2.0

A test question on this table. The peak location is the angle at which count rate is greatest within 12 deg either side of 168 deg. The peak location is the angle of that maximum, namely 161 deg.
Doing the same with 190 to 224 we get 193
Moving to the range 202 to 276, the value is 229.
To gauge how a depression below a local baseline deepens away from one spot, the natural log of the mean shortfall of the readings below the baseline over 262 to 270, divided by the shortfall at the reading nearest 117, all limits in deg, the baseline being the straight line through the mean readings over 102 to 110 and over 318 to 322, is 1.5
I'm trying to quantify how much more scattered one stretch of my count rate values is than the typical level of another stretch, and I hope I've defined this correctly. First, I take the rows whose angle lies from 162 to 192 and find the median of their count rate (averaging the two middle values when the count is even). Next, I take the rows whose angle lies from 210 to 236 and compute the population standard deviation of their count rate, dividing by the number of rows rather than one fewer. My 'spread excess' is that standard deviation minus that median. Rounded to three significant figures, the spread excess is -12.3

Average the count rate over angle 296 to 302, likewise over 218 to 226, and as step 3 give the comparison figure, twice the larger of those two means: 24.9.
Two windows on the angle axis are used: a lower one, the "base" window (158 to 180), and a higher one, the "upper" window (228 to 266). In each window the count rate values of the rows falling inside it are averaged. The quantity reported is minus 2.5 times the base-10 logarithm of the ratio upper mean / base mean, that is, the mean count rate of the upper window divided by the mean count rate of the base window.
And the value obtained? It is 0.12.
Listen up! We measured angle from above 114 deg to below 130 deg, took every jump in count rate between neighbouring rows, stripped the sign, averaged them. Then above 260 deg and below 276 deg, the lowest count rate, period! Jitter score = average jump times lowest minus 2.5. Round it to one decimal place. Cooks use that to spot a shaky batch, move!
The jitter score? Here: 6.9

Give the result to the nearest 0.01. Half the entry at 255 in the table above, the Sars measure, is 6.00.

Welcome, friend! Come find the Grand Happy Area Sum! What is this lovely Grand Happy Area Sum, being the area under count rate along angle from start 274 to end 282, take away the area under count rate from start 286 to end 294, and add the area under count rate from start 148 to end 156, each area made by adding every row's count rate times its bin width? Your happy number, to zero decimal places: 90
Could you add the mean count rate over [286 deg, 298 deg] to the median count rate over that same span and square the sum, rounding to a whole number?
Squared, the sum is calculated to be 550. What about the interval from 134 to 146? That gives 609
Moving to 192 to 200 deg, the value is 638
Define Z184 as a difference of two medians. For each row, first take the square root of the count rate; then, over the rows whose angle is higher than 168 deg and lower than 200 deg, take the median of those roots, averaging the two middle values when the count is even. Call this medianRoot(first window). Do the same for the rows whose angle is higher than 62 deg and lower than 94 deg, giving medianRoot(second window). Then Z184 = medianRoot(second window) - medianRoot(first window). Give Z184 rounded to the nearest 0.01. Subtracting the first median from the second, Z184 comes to 0.24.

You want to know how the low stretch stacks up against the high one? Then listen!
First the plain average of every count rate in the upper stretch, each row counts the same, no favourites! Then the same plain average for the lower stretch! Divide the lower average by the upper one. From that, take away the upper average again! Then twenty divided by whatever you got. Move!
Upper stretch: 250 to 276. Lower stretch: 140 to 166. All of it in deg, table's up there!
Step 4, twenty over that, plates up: -1.92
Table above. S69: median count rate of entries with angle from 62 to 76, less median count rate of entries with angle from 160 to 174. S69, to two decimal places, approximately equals 0.80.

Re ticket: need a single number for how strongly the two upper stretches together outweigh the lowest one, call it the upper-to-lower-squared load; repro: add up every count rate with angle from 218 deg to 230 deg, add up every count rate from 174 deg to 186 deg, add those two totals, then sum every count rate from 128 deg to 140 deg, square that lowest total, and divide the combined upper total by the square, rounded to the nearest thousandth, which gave 0.030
